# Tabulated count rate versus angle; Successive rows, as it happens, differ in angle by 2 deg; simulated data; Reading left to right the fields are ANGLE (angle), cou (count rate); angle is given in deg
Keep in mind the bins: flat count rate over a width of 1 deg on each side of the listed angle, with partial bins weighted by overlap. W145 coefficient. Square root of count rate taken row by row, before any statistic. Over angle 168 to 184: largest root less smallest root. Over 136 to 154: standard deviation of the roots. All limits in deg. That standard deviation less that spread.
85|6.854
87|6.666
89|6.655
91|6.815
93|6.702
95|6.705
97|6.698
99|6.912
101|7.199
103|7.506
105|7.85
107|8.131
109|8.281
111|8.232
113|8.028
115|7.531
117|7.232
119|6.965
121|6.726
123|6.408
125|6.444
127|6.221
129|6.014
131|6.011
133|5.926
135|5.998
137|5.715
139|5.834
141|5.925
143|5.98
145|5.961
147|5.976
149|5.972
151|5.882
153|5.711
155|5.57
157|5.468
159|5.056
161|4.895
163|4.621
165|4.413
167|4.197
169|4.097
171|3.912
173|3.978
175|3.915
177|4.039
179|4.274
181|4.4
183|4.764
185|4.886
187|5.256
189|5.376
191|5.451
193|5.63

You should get -0.18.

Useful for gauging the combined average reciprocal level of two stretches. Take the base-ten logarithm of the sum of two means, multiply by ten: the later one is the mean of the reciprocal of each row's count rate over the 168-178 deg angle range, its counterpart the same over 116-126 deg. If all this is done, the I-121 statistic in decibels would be -4.0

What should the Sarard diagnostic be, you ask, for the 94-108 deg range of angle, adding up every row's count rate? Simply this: 51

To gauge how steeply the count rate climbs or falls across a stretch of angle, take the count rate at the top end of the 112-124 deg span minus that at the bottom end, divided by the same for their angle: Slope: -0.16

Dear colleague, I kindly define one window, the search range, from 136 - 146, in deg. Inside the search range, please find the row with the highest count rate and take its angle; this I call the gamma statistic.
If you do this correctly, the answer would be 143 deg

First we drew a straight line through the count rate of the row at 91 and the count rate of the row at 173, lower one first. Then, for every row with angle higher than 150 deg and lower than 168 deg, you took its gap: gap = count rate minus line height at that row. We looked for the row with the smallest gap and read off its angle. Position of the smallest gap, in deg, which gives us 167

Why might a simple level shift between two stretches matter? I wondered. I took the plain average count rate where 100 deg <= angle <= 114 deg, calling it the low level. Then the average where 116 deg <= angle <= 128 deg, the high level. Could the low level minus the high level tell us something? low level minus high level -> 1.2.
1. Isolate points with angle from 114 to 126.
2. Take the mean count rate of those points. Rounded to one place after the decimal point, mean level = 6.9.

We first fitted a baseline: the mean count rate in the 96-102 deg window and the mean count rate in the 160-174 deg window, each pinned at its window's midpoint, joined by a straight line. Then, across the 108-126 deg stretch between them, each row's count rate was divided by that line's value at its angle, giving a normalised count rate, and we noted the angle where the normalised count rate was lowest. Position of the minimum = 123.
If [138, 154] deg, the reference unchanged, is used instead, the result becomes 139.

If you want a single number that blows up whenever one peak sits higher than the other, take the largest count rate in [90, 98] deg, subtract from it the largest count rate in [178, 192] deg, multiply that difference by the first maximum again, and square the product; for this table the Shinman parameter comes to 86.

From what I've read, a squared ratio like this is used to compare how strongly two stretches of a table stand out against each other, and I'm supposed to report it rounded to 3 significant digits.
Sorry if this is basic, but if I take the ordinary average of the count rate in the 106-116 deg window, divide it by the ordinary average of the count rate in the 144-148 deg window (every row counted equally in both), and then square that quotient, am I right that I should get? 1.81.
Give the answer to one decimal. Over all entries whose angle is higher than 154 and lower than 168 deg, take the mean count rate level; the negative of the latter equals -4.9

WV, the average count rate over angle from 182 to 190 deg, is 5.1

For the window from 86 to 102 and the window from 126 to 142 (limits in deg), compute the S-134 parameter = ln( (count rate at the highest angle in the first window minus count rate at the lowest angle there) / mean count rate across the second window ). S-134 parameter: -2.41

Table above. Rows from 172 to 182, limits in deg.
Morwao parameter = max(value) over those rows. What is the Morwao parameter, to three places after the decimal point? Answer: 4.400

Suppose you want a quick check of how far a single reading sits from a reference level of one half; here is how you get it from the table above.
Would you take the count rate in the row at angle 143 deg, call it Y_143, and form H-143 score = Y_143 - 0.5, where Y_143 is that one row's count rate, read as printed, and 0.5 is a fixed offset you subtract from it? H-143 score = 5.5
